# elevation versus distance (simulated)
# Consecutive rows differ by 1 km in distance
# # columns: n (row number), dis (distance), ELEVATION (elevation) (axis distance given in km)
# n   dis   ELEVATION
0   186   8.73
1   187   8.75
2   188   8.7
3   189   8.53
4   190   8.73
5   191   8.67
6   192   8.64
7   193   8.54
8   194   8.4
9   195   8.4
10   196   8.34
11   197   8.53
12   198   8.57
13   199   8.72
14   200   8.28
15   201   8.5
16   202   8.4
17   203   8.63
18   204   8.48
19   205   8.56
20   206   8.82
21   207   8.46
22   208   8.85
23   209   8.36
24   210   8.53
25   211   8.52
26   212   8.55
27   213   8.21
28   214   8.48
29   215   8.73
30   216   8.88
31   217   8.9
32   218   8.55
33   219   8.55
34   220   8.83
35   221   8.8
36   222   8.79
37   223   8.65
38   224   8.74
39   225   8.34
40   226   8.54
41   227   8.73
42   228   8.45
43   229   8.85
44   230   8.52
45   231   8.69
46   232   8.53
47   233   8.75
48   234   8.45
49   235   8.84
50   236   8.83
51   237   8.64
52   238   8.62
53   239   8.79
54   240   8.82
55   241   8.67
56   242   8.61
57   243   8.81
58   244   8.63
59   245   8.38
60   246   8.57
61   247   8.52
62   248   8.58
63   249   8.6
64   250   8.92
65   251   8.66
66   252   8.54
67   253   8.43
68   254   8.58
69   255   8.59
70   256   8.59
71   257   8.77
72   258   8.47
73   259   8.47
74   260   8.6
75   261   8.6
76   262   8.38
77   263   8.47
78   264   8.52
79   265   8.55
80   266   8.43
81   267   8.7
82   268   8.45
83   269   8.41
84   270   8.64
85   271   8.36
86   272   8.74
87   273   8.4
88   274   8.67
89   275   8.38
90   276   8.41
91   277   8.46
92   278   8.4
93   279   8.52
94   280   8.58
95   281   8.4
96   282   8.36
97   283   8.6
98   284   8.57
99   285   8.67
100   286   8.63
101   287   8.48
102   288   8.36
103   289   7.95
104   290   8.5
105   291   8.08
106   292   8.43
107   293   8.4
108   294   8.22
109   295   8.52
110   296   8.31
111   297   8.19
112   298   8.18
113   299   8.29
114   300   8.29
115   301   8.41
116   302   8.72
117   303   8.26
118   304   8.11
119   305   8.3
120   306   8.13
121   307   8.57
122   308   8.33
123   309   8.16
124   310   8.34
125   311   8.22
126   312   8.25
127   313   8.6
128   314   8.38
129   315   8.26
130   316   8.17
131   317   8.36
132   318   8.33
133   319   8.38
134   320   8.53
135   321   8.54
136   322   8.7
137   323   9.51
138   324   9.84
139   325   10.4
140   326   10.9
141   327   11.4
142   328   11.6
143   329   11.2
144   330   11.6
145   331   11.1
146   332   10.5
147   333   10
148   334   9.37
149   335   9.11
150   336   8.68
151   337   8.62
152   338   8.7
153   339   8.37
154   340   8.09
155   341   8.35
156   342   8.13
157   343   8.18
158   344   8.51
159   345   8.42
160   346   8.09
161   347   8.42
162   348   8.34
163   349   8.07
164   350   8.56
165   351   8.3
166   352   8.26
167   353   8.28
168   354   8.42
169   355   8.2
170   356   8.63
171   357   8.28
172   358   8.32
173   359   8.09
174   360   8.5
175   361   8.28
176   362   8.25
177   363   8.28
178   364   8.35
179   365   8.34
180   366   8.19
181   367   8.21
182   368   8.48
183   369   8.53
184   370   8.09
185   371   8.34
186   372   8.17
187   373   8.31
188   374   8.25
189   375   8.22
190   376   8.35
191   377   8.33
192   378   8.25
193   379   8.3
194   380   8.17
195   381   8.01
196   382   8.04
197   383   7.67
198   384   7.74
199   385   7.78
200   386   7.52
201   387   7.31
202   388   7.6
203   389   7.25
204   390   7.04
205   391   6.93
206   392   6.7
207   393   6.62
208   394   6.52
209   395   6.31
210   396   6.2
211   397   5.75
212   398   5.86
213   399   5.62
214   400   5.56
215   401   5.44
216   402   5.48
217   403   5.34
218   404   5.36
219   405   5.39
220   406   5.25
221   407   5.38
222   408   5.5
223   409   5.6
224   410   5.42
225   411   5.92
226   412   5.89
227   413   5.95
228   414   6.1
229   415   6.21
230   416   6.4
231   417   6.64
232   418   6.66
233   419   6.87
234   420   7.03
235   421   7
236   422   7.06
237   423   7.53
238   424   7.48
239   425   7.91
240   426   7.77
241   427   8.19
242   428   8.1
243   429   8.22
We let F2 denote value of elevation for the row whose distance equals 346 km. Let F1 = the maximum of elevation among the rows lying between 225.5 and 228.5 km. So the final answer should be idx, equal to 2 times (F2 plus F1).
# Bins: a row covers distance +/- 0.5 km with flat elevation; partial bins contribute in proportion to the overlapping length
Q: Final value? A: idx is 33.6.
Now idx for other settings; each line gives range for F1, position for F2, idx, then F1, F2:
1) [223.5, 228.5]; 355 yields 33.9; 8.74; 8.2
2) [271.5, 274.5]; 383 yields 32.8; 8.74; 7.67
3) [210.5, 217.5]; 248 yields 35.0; 8.9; 8.58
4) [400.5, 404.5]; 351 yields 27.6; 5.48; 8.3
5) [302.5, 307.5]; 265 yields 34.2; 8.57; 8.55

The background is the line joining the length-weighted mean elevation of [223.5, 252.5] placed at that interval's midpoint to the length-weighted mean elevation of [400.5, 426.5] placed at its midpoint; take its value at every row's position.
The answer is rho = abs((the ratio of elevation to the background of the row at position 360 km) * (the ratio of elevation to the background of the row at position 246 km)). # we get 1.22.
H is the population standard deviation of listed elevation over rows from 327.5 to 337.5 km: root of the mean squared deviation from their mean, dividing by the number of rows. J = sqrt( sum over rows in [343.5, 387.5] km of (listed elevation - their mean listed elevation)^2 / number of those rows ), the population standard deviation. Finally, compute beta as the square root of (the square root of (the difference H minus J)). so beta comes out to 0.96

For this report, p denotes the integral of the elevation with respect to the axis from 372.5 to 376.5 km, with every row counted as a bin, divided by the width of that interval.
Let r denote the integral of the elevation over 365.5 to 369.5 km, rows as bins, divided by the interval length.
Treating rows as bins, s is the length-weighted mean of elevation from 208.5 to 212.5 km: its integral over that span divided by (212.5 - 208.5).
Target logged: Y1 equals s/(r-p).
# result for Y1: 121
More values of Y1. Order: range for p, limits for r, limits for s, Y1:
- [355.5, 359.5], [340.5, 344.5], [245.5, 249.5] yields -228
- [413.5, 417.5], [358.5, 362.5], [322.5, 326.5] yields 5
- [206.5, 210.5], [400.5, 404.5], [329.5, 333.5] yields -3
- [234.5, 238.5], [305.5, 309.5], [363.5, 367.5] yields -19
